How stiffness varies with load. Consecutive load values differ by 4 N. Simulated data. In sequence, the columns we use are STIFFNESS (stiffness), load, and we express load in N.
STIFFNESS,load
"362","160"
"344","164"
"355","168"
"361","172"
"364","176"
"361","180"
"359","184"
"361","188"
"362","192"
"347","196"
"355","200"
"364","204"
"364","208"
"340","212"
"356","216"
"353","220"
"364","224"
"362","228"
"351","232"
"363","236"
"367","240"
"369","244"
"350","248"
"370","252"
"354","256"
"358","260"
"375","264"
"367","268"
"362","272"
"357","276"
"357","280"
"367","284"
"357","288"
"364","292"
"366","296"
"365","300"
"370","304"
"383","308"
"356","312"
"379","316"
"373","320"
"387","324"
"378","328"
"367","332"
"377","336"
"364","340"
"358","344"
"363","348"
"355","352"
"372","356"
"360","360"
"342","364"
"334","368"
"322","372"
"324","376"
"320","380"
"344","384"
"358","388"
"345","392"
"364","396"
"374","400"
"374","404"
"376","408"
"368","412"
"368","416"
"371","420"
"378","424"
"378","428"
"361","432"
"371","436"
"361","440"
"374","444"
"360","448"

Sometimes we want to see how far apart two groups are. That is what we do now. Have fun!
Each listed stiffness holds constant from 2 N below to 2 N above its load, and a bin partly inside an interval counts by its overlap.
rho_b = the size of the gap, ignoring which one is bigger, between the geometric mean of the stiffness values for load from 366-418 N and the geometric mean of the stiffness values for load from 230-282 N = 10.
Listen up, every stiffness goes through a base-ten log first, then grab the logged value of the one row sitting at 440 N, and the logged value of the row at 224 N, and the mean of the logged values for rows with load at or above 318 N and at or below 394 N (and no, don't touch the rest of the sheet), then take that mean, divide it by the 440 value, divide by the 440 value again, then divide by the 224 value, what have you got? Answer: 0.152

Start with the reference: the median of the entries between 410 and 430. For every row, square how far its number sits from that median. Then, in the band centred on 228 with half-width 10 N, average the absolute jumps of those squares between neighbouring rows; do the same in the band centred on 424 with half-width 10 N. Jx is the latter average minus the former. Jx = -213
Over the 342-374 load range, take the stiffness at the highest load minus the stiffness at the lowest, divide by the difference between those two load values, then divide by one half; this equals -2.6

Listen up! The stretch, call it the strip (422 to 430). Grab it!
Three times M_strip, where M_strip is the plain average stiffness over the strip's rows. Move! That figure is 1134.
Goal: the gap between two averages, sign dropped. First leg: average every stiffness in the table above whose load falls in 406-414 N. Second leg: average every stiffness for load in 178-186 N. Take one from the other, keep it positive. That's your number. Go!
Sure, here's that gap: 12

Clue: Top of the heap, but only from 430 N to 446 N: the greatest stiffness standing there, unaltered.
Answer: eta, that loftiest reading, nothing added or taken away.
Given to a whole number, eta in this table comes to 374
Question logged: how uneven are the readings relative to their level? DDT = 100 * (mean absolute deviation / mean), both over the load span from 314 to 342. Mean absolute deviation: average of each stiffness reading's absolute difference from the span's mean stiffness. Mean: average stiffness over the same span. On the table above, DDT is 1.6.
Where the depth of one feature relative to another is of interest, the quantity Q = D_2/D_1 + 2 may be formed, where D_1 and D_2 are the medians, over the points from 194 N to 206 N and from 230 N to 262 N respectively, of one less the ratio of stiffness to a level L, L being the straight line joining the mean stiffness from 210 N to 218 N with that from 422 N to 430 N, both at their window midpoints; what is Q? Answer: 2.84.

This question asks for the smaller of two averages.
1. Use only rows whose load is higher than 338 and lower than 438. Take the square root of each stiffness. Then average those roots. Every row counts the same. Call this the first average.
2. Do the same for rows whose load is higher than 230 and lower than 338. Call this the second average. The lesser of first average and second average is 18.9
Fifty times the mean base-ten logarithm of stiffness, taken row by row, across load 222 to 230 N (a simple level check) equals 128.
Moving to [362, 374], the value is 126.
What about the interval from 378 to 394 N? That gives 127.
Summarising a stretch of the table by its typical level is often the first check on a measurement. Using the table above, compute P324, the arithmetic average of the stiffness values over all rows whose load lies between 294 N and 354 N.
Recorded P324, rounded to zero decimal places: 369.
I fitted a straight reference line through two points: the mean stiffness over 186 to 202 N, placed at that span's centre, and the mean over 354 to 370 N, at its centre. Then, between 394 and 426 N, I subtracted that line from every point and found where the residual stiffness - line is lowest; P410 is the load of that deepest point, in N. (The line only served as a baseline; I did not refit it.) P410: 396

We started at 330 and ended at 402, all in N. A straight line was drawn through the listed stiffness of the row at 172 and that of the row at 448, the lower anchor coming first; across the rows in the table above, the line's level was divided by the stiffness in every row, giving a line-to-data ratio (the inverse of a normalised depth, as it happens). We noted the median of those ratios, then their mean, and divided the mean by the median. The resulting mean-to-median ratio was 1.02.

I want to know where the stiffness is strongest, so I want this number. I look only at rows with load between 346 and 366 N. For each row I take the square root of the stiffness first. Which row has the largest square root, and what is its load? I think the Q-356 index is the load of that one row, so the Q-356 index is 356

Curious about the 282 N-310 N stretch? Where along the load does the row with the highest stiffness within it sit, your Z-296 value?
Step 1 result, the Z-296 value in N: 308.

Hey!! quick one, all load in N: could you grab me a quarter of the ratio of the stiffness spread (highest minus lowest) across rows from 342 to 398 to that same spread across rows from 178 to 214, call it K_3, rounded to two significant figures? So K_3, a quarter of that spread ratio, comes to 0.54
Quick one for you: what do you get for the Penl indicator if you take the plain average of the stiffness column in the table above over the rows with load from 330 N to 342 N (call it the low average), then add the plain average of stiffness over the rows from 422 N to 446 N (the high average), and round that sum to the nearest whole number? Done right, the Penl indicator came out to 740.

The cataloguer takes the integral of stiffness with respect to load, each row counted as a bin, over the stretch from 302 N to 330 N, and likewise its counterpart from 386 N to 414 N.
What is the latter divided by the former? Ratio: 0.97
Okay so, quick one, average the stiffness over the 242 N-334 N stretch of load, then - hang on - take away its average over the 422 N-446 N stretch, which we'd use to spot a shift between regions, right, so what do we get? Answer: -3.9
